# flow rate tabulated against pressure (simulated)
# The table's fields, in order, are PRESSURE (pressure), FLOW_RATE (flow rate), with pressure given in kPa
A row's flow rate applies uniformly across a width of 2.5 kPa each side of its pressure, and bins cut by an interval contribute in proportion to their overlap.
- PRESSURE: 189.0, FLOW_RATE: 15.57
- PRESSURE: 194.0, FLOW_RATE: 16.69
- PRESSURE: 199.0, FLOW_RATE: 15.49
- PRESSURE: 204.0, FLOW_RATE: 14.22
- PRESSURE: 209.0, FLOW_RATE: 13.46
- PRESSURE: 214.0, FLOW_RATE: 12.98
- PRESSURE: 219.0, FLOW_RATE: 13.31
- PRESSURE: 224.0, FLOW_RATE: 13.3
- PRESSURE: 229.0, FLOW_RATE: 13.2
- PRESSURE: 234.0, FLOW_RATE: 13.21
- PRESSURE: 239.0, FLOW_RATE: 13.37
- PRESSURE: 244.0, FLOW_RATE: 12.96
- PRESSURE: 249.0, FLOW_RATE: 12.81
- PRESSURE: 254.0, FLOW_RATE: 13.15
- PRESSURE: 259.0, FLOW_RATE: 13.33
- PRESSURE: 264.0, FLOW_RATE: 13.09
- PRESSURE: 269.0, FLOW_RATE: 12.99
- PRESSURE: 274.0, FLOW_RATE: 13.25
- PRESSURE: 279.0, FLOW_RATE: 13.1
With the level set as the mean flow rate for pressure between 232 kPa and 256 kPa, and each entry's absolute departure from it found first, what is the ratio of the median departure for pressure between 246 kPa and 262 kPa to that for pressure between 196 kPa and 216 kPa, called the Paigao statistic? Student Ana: 0.31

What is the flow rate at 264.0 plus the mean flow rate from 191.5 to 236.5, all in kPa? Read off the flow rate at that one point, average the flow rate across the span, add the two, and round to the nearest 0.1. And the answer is 27.1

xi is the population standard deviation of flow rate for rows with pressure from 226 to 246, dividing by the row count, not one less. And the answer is 0.15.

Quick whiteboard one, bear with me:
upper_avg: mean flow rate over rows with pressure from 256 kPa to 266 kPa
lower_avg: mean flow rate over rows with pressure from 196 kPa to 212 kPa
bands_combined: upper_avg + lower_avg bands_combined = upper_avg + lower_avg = 27.6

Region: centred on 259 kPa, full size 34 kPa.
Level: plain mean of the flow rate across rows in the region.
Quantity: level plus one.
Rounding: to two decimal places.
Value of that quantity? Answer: 14.08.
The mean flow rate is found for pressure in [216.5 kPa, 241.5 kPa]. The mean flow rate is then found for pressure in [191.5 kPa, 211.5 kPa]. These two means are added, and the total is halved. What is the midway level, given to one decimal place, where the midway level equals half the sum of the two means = 14.1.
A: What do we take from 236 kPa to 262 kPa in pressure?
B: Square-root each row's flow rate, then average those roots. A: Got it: 3.62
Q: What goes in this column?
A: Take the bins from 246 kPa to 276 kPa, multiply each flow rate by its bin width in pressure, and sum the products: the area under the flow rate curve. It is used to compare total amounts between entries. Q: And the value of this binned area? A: 393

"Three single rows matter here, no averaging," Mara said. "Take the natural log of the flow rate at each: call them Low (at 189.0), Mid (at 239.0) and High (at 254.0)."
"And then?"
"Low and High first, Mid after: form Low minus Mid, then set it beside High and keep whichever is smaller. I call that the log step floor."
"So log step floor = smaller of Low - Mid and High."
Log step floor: 0.15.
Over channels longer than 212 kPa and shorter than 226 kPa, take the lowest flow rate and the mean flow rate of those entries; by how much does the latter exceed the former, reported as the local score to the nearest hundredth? 0.22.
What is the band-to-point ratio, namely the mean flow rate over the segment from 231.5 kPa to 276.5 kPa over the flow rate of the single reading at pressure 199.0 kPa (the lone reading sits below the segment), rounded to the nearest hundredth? 0.85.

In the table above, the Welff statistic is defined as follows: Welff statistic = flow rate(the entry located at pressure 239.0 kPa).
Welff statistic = 13.37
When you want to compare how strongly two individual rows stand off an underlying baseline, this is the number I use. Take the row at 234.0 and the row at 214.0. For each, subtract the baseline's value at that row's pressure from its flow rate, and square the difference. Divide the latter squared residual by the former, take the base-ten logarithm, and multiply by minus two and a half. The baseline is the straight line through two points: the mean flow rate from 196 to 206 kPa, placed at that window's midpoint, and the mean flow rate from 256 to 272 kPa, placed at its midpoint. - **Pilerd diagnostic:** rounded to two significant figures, -1.5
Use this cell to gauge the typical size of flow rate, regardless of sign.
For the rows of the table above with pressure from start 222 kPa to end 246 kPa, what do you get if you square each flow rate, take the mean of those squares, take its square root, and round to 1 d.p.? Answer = 13.2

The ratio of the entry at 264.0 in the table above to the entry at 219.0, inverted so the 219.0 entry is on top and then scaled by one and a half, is 1.53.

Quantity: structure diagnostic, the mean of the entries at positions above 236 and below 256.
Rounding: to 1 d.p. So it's 13.1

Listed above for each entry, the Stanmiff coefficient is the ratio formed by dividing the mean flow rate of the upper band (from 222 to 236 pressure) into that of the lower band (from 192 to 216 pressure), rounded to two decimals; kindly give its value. 1.10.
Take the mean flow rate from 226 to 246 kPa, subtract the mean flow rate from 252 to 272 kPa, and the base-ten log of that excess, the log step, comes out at -1.3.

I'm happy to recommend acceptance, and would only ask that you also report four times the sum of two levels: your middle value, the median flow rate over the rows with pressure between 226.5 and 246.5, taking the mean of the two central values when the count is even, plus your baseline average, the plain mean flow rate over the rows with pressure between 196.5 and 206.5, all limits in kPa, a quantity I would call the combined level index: 112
